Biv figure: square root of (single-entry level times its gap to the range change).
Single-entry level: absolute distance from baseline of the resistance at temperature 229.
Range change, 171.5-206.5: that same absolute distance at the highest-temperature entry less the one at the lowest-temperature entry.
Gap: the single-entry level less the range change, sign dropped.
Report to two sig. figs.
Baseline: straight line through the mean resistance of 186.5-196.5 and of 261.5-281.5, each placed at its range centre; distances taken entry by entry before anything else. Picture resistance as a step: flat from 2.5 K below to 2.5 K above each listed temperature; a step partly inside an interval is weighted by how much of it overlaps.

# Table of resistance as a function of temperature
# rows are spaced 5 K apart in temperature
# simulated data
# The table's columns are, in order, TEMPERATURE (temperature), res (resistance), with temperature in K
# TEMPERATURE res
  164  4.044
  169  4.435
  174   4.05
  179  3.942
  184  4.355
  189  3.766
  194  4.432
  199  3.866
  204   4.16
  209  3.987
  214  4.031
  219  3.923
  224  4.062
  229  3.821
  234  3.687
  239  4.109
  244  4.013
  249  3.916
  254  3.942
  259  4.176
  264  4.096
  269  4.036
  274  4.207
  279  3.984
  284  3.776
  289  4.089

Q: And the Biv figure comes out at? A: 0.26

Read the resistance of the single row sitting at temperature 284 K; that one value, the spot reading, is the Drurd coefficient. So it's 3.776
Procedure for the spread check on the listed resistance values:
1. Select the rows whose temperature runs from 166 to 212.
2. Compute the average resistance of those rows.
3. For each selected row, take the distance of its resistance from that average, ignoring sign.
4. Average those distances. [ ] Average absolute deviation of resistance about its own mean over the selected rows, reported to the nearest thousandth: 0.209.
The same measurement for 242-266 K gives 0.086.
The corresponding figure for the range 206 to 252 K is 0.101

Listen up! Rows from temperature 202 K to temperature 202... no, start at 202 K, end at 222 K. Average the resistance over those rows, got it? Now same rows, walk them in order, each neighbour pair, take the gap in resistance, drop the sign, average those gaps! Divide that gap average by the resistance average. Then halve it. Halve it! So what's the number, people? 0.013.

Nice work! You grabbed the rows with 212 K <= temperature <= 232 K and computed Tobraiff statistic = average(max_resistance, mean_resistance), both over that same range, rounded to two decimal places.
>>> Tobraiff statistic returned 4.01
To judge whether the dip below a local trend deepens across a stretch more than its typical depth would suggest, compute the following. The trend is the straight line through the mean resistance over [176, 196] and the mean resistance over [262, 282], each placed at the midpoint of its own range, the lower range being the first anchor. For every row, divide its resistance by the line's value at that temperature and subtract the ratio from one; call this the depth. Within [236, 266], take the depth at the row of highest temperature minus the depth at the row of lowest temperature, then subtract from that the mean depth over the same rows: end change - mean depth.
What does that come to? -0.01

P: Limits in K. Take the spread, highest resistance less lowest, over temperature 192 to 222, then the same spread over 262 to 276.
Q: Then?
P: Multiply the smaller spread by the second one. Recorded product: 0.029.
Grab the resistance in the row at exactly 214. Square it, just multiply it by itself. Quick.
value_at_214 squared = 16.2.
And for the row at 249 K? 15.3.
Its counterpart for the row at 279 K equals 15.9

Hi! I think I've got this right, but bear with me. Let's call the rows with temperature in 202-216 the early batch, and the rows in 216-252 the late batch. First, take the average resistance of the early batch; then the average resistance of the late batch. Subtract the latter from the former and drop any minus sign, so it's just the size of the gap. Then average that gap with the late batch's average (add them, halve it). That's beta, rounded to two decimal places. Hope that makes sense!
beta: 2.03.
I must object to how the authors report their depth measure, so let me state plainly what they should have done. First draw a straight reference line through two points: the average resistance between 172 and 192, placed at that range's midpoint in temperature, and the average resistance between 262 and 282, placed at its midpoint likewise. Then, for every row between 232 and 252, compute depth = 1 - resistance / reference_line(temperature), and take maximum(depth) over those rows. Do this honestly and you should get 0.09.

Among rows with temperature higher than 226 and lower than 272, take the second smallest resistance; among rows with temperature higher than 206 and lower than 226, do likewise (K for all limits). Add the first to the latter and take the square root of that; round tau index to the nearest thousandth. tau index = 2.794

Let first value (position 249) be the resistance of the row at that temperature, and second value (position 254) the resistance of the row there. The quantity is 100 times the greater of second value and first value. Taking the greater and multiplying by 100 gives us 394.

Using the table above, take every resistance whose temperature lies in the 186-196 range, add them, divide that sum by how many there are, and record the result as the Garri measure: 4.10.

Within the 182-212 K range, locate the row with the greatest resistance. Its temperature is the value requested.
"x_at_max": 194 K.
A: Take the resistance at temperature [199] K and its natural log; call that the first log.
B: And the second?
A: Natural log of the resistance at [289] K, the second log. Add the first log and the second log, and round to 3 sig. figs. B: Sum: 2.76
